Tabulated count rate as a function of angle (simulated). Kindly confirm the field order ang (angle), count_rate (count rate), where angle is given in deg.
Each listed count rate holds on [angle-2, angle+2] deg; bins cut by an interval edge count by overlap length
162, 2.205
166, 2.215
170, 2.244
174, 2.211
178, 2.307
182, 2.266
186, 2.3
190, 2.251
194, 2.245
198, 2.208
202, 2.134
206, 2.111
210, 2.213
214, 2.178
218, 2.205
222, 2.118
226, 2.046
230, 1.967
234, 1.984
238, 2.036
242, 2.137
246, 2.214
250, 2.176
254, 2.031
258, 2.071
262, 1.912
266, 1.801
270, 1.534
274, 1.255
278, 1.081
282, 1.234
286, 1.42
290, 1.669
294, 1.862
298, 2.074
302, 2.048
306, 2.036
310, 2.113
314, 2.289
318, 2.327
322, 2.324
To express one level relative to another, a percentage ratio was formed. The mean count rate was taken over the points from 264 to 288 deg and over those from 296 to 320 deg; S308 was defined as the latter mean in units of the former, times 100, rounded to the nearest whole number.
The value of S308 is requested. 155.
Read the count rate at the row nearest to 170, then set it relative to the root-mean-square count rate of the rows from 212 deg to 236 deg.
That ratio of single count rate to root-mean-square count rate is 1.08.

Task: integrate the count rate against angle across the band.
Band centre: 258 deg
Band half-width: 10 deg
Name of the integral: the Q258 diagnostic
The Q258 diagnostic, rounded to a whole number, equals 40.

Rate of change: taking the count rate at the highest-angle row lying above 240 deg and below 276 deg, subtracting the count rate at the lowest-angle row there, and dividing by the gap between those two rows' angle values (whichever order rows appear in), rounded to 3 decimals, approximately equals -0.028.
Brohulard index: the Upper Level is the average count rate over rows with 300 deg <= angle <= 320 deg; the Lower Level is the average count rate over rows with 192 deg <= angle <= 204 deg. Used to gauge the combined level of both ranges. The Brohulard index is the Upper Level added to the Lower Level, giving 4.36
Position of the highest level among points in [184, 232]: 186 deg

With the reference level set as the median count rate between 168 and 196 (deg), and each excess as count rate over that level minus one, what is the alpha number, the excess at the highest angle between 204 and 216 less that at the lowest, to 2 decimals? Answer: 0.03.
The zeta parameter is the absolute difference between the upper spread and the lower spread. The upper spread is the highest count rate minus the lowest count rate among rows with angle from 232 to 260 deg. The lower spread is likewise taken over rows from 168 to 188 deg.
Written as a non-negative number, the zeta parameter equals 0.13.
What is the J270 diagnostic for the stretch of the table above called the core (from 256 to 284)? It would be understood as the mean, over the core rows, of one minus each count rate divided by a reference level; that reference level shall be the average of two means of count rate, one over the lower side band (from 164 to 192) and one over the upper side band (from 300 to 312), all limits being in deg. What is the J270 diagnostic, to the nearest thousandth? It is 0.280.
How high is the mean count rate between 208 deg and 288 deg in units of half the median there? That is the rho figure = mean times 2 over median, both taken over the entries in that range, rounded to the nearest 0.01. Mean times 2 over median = 1.85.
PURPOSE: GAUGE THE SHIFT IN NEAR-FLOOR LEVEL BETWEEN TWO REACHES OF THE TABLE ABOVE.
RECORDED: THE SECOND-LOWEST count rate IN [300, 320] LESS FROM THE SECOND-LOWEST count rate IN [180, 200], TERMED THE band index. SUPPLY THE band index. 0.20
